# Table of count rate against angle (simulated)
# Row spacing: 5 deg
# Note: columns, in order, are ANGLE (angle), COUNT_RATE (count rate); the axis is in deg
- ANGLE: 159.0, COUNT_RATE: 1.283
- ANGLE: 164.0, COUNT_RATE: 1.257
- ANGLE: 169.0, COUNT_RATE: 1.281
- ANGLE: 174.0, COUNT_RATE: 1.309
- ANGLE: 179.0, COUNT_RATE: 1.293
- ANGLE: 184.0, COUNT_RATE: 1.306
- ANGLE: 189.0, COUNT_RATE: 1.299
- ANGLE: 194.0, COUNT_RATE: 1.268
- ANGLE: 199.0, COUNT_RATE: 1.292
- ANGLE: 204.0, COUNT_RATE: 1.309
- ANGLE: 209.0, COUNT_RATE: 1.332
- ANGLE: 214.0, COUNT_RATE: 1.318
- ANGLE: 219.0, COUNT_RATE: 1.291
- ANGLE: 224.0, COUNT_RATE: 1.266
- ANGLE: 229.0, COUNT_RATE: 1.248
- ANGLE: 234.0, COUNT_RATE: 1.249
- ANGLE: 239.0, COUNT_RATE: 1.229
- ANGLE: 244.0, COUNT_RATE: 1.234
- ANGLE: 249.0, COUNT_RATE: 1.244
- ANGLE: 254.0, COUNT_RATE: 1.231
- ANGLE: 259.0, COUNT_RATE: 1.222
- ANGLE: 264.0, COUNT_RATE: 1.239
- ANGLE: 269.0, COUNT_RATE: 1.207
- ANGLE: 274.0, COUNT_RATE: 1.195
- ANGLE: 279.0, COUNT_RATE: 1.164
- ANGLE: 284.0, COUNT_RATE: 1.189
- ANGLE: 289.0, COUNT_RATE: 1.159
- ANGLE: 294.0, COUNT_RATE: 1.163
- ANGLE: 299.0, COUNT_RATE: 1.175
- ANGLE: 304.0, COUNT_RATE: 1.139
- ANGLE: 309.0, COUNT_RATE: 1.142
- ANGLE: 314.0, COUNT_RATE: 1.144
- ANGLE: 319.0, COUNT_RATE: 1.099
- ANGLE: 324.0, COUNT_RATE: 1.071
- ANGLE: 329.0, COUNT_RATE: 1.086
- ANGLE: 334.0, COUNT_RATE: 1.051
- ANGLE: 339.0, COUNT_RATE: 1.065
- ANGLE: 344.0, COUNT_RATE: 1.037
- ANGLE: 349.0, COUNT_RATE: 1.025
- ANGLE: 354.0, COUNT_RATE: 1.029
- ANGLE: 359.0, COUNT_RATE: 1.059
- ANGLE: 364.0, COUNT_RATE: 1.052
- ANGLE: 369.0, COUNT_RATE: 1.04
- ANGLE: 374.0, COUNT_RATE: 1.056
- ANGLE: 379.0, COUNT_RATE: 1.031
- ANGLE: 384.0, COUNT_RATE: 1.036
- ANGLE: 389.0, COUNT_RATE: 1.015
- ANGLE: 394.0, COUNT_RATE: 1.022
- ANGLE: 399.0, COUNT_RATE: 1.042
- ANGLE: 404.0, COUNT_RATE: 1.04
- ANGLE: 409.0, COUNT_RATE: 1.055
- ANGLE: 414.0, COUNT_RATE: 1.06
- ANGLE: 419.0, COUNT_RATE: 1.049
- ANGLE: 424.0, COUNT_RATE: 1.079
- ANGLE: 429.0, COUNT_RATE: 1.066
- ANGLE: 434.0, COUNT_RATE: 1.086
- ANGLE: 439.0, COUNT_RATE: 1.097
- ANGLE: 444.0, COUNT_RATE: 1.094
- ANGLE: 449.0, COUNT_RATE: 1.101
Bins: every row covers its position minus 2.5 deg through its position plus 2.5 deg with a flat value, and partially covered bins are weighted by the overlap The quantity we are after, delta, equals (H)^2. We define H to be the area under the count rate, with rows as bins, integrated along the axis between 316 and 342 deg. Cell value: 781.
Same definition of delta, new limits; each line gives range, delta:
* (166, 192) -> 1136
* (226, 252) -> 1041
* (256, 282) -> 983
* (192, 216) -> 980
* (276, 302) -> 925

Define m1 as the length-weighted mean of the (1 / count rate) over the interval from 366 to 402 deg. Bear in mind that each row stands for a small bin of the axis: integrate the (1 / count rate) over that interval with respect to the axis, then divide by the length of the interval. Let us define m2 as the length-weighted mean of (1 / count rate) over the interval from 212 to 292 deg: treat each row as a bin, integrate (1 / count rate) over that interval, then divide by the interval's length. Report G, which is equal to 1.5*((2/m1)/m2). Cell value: 3.81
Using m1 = 0.97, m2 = 0.81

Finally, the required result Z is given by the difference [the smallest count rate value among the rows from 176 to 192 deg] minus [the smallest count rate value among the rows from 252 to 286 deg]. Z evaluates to 0.13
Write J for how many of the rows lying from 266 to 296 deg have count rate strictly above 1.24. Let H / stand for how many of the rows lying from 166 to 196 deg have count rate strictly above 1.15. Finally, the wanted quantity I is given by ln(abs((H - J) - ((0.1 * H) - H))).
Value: 2.4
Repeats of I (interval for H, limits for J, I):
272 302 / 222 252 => 2.0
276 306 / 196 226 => 1.3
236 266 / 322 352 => 2.4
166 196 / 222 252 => 2.0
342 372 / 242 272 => 0.0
